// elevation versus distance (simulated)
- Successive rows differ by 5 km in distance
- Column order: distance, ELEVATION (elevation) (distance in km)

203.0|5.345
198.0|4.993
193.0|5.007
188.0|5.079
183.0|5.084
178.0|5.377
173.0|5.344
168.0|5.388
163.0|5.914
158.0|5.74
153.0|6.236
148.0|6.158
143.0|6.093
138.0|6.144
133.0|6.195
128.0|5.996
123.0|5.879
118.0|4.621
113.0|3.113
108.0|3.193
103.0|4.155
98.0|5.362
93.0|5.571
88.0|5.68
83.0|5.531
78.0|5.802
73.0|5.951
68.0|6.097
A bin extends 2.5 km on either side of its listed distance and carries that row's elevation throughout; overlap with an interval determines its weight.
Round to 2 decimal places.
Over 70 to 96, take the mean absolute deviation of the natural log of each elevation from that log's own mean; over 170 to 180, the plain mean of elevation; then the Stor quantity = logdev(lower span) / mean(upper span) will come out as 0.00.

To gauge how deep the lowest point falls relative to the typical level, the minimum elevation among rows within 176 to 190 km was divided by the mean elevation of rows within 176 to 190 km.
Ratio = 0.981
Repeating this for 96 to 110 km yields 0.754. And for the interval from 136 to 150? 0.994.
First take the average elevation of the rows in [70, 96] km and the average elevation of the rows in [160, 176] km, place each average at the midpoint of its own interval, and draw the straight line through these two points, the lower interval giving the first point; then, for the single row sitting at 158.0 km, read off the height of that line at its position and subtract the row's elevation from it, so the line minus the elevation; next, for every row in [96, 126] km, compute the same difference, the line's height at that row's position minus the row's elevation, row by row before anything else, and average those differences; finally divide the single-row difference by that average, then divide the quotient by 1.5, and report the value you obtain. -0.09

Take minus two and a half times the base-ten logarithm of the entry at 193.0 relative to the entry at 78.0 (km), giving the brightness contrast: 0.16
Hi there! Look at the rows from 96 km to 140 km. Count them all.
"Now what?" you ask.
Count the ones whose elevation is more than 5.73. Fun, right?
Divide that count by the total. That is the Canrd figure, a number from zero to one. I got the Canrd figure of 0.44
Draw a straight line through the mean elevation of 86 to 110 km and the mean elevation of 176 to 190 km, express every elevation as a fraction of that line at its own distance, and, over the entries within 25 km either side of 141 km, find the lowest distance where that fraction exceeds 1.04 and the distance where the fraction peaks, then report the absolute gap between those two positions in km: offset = 10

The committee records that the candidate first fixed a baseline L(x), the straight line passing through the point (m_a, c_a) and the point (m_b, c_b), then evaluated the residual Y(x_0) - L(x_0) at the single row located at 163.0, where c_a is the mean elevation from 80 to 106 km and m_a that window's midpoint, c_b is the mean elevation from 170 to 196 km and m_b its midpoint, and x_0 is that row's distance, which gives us 0.72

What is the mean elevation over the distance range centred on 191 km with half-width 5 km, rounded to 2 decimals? 5.04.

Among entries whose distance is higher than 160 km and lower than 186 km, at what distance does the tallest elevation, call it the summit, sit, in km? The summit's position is 163.0 km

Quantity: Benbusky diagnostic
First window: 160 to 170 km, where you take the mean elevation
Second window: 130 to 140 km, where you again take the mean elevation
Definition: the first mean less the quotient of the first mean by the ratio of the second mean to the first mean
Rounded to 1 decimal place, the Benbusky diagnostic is 0.5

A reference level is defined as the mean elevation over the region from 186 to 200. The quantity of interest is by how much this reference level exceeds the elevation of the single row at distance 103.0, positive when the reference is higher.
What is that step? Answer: 0.87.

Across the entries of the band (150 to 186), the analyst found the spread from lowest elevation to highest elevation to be 1.2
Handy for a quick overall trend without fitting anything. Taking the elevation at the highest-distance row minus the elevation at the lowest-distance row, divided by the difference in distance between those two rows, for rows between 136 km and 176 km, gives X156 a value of -0.023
